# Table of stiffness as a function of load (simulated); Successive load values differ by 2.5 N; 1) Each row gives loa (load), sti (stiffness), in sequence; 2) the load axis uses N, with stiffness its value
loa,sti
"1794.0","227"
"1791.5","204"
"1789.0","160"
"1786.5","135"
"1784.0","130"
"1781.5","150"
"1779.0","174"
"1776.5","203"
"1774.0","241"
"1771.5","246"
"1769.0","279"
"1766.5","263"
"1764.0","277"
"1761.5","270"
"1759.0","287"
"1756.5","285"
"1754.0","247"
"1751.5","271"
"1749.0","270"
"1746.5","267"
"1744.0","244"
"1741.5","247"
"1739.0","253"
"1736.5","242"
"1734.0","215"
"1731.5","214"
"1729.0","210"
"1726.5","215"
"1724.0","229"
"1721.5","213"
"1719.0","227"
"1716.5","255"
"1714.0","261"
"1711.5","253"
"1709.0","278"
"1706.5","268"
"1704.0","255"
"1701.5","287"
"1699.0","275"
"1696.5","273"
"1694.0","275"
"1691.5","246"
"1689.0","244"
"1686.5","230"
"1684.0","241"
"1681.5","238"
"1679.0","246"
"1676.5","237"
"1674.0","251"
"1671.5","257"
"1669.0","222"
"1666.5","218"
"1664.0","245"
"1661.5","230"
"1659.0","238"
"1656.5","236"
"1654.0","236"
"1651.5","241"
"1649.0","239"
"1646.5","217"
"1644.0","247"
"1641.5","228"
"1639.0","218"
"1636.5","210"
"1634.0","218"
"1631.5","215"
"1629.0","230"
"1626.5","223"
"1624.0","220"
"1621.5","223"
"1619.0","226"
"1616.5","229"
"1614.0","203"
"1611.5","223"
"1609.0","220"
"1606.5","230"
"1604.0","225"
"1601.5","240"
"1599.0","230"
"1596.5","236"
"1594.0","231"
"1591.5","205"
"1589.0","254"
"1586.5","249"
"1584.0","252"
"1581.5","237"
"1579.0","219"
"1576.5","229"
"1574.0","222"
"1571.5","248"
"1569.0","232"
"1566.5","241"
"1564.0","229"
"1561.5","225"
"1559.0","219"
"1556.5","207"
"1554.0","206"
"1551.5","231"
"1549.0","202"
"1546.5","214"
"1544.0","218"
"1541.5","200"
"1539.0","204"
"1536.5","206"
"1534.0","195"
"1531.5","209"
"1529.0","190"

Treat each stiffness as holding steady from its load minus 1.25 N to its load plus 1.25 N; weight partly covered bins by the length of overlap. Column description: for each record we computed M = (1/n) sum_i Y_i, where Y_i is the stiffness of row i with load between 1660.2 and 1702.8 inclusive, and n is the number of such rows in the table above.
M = 248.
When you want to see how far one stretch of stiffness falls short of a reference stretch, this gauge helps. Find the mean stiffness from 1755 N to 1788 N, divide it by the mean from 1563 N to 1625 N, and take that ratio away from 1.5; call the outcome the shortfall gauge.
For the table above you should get 0.52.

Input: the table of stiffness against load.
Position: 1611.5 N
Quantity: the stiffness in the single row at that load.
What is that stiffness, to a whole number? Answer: 223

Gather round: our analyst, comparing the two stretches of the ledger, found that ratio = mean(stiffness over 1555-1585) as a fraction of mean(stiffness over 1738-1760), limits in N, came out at 0.87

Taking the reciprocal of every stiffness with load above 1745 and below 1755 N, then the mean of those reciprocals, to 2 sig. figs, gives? 0.0038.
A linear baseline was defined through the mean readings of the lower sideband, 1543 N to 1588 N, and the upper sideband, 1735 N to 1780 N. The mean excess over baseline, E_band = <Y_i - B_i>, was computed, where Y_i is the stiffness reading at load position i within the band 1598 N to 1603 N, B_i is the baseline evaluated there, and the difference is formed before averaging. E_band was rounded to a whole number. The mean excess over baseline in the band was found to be 3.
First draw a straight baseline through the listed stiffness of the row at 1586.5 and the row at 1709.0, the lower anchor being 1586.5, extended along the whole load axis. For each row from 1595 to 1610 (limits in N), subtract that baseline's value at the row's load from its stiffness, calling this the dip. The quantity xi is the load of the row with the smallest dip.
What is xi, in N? 1609.0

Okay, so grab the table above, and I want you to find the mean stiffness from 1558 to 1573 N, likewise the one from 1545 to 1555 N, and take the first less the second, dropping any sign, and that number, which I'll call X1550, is 19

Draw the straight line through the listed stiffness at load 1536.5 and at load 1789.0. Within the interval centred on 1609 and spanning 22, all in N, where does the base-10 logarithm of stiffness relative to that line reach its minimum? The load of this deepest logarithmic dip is 1614.0 N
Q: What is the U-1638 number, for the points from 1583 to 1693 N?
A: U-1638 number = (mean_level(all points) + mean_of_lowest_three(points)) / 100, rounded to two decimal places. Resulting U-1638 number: 4.38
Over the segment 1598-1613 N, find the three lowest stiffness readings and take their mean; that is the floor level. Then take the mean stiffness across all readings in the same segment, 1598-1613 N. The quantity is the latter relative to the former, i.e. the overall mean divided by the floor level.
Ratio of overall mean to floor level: 1.02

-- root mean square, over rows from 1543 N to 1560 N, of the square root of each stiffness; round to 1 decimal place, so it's 14.6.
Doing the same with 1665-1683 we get 15.4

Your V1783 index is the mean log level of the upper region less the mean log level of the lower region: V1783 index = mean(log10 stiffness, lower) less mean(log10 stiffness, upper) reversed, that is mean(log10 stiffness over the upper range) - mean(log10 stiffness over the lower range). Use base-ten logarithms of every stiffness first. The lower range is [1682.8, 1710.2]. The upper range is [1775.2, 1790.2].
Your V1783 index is -0.220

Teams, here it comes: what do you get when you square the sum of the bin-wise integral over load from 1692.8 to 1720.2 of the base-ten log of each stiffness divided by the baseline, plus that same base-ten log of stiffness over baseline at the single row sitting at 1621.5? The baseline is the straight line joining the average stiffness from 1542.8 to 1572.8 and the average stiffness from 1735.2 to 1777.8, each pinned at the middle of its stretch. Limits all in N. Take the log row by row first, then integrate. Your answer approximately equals 0.4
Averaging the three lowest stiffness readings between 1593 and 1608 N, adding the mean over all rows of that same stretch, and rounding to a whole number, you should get 460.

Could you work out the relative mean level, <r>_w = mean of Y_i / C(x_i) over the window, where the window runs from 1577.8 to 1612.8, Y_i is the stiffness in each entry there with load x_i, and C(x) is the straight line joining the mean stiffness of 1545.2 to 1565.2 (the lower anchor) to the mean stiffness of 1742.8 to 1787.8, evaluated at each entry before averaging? 1.055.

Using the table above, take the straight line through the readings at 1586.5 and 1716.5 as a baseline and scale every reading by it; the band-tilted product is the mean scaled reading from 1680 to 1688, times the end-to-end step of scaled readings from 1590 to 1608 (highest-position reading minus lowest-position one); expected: 0.09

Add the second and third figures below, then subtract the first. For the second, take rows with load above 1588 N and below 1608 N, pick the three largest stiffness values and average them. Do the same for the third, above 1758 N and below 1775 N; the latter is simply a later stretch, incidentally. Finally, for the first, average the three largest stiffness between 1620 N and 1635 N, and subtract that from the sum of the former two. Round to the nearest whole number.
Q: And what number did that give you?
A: 299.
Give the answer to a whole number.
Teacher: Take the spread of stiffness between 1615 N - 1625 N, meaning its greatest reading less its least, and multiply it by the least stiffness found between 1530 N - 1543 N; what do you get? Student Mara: 1755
